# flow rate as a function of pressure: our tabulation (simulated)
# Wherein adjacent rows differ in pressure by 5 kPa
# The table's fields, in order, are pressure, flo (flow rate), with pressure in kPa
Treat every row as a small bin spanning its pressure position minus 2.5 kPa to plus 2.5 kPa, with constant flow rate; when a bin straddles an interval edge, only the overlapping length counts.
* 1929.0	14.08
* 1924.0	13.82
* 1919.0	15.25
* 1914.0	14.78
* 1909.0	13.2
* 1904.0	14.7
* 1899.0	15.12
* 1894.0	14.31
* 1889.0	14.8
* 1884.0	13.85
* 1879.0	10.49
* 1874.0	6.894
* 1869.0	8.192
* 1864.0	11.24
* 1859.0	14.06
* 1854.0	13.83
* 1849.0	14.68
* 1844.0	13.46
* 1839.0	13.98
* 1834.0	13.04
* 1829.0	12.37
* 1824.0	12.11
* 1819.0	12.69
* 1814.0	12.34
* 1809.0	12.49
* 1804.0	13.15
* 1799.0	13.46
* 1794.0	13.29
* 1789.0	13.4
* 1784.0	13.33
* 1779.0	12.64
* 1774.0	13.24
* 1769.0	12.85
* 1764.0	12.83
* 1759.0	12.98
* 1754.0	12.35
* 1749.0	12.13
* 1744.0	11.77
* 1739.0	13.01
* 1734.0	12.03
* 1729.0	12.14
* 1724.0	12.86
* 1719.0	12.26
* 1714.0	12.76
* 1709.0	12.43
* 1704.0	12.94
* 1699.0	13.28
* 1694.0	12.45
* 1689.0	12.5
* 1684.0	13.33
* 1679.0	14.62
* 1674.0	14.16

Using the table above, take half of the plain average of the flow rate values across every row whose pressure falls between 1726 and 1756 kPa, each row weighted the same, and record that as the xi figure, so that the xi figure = 6.12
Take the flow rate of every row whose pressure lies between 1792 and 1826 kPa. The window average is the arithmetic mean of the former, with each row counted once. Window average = 12.8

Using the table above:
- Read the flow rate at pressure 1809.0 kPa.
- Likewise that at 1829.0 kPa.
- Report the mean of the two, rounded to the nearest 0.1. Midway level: 12.4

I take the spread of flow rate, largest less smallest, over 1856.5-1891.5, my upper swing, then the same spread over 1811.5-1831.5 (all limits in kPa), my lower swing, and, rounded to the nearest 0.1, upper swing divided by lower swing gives 13.6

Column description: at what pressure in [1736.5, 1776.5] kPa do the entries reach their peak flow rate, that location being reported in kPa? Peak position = 1774.0 kPa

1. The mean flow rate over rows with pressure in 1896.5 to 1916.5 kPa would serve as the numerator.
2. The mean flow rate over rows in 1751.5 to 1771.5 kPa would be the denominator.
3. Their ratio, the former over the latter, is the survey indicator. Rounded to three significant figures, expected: 1.13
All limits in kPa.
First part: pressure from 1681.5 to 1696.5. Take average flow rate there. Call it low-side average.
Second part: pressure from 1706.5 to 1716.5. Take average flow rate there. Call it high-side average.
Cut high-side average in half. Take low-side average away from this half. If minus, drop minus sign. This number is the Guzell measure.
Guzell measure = 6.46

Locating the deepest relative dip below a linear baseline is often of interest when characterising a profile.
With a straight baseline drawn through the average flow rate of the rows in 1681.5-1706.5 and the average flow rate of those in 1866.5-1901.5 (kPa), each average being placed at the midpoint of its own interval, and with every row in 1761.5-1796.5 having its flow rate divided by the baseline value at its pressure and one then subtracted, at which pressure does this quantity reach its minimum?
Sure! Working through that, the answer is 1779.0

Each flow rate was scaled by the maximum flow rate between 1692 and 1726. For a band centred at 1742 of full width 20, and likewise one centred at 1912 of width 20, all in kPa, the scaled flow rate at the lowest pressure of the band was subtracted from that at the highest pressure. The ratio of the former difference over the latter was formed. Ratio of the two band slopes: 0.18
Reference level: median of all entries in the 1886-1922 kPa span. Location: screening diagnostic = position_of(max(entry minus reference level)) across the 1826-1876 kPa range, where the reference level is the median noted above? 1849.0 kPa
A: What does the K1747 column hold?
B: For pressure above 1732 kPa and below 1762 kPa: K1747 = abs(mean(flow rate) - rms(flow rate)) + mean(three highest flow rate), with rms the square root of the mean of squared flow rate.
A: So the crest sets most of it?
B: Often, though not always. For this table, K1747 12.8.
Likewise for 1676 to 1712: 13.8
